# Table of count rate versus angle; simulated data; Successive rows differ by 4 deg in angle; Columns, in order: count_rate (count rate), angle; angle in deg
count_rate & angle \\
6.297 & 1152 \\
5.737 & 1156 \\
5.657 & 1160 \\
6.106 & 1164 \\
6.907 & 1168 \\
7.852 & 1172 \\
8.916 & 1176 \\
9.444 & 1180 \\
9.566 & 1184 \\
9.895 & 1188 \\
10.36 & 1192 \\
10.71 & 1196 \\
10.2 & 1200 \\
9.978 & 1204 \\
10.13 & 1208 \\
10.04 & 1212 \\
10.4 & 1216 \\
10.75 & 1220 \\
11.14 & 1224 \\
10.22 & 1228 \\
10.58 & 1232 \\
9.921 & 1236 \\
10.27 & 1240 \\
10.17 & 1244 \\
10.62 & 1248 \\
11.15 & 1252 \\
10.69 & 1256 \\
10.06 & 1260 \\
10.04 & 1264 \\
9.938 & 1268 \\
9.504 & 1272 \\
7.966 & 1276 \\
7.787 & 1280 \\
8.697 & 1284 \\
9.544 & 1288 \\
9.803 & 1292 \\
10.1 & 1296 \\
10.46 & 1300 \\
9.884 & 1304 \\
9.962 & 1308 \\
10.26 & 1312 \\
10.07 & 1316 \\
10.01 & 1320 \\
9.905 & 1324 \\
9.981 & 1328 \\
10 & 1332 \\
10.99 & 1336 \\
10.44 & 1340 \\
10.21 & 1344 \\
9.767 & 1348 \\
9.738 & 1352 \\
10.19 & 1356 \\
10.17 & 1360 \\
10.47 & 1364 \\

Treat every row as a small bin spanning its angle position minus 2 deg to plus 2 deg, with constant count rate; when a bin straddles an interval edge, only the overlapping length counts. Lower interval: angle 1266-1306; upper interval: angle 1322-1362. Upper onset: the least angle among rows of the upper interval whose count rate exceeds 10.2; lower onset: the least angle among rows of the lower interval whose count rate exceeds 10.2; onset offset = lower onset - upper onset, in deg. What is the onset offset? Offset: -36 deg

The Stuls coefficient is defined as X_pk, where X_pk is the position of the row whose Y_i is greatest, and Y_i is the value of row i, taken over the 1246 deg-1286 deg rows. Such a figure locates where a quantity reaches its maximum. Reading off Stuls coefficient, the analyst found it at 1252 deg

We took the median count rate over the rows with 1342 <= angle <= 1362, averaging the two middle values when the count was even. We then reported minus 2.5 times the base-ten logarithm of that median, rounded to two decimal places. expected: -2.52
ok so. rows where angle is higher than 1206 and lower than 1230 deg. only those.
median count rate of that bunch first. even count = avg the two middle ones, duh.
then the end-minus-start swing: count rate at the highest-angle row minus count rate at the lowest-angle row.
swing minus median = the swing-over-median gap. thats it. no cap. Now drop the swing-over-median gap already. -10.2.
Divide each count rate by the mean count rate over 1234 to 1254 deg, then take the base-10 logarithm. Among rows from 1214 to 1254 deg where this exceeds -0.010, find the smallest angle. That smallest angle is 1216 deg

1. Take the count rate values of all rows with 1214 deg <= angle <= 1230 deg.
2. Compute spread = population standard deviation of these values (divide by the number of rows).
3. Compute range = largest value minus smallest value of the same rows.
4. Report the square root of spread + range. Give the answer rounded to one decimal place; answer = 1.1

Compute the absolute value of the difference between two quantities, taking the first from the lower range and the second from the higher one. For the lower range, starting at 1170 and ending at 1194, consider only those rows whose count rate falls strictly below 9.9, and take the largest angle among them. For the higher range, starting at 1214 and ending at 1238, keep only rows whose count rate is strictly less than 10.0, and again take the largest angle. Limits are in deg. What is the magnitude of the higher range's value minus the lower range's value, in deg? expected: 48 deg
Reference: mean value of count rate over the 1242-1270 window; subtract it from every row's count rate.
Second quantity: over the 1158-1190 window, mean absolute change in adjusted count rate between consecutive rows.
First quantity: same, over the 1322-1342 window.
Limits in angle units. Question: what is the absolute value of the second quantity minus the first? 0.20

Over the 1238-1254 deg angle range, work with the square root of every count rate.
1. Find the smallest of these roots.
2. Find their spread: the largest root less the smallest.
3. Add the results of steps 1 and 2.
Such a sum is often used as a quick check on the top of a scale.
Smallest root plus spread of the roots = 3.34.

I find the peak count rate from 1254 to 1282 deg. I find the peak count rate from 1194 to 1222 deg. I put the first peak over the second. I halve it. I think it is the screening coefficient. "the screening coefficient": 0.497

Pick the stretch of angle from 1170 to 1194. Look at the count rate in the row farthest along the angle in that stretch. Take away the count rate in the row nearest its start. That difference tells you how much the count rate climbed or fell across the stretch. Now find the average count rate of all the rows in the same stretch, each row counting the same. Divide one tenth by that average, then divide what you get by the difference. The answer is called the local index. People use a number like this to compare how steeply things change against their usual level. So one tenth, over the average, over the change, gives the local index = 0.00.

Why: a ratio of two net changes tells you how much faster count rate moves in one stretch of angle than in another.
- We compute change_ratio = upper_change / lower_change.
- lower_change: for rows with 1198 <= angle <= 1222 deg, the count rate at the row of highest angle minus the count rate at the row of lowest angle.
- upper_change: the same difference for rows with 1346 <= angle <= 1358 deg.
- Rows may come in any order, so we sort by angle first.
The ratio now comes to 0.77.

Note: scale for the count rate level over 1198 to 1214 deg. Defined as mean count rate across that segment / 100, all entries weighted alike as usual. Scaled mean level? 0.101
